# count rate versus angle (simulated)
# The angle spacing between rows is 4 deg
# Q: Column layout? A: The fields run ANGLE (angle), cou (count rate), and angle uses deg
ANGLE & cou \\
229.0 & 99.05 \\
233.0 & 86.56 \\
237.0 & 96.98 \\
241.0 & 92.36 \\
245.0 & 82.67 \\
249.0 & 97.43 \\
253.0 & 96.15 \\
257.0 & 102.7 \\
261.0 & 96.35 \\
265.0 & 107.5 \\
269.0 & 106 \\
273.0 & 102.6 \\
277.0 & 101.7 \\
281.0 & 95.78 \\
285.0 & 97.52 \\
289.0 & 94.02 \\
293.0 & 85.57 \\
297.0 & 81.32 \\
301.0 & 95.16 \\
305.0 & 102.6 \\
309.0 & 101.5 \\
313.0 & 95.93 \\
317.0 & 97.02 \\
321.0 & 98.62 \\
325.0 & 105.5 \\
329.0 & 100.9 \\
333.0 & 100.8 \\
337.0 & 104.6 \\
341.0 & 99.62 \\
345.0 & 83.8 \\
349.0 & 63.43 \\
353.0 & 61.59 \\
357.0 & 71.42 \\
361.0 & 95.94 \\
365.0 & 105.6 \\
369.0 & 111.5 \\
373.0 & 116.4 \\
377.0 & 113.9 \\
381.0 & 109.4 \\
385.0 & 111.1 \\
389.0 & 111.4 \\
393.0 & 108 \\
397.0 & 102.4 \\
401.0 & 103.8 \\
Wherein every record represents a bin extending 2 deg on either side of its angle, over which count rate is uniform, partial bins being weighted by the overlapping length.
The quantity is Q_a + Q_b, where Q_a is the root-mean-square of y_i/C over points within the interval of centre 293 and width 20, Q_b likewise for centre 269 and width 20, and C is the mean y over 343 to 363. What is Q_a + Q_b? 2.58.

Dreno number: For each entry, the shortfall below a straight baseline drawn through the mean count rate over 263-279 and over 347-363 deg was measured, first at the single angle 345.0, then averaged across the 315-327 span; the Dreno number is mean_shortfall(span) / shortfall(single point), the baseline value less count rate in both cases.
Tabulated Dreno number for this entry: 2.1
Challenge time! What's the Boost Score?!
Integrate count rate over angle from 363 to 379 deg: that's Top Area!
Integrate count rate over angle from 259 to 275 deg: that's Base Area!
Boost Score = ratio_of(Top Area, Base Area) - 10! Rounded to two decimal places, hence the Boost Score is -8.92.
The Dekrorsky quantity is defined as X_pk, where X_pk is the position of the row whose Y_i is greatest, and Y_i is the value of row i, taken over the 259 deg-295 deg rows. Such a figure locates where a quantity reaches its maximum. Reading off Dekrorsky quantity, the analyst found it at 265.0 deg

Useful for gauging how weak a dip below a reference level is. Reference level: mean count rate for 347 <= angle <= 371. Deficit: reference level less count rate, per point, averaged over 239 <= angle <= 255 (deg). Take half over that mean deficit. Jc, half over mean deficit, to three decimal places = -0.069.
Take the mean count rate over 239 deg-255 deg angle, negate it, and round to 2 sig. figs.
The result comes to -92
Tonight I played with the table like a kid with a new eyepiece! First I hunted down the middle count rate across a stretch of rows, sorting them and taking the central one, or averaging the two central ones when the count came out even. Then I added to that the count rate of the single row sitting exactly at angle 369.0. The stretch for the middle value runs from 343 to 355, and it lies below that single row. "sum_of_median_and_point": 175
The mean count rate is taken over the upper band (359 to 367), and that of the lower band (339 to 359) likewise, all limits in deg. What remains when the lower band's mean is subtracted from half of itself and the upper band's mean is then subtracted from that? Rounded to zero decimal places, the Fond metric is -139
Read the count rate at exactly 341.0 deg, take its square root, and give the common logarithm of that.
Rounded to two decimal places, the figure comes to 1.00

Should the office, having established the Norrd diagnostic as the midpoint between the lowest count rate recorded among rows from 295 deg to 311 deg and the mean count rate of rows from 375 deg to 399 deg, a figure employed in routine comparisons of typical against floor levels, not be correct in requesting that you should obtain 95.3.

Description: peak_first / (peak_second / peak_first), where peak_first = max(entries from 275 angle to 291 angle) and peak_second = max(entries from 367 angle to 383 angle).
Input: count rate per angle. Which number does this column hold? 89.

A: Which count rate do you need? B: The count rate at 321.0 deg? 98.62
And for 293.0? 85.57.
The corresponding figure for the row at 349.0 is 63.43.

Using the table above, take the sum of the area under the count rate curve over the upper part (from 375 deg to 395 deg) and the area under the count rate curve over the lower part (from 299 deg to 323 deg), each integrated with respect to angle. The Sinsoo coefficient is 4579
